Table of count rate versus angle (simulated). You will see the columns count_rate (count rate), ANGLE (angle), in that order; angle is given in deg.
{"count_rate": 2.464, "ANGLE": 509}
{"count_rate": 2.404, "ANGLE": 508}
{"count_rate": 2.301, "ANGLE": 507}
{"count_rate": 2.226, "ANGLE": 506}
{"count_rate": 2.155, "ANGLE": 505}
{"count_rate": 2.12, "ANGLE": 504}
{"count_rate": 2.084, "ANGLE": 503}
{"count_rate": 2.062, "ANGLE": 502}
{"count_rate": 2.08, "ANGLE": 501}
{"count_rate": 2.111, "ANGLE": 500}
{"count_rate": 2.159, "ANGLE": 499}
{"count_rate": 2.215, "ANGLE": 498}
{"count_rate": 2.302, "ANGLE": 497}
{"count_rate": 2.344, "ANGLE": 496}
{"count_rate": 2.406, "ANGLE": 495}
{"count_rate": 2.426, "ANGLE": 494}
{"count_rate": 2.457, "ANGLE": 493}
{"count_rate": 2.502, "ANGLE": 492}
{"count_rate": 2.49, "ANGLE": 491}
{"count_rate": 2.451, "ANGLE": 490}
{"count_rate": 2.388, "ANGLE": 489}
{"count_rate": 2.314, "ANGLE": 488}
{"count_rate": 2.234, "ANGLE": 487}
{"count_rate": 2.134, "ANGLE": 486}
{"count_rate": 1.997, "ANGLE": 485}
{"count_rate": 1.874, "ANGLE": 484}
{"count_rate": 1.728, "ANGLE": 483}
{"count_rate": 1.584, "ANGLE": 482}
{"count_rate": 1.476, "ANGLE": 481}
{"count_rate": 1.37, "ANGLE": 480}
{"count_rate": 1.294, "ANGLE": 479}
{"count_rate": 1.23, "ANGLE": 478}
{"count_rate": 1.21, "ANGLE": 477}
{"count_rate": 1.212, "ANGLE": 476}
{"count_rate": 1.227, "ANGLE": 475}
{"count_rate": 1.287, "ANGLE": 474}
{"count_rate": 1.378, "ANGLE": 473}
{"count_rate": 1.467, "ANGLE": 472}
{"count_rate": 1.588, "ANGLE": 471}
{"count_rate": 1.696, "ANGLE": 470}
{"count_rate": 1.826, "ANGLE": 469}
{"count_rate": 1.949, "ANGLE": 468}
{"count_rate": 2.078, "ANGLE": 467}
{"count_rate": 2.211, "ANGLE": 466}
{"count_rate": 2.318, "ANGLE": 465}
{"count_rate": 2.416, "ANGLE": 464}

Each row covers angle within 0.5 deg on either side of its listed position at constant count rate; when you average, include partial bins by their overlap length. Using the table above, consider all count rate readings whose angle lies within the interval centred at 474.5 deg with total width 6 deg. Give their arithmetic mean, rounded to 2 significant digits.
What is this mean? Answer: 1.3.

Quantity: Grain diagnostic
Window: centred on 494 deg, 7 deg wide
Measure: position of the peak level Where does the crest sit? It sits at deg 492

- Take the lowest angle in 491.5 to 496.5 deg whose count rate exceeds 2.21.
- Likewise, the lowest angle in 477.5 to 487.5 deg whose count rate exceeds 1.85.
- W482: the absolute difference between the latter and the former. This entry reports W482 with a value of 8 deg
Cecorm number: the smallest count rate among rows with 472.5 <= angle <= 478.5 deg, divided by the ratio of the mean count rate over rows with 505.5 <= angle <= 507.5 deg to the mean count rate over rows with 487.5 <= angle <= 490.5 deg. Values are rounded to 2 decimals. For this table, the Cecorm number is 1.27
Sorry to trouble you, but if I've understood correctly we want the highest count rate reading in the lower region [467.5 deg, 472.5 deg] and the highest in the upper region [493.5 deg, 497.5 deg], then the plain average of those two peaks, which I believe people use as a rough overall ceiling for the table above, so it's 2.19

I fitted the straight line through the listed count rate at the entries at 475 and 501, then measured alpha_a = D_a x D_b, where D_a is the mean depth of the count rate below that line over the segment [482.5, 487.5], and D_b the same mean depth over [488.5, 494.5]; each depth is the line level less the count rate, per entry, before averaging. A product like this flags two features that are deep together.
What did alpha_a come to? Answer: 0.30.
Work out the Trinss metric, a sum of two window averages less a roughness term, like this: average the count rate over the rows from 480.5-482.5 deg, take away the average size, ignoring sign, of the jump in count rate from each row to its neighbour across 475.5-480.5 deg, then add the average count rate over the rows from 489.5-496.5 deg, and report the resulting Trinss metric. 3.9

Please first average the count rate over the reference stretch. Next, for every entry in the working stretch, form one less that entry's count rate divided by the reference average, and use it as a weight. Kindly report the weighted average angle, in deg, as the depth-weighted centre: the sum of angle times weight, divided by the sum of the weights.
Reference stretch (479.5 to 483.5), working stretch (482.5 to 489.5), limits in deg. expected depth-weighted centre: 486.8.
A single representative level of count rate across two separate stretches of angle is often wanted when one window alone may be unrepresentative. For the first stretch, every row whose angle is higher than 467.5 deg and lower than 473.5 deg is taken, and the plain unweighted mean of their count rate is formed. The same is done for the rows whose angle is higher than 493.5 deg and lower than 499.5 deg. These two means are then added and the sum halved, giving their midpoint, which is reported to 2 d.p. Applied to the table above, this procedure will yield 1.98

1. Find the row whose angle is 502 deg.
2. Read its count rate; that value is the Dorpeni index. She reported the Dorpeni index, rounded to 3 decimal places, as 2.062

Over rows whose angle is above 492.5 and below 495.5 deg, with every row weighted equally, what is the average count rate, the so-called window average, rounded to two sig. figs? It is 2.4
